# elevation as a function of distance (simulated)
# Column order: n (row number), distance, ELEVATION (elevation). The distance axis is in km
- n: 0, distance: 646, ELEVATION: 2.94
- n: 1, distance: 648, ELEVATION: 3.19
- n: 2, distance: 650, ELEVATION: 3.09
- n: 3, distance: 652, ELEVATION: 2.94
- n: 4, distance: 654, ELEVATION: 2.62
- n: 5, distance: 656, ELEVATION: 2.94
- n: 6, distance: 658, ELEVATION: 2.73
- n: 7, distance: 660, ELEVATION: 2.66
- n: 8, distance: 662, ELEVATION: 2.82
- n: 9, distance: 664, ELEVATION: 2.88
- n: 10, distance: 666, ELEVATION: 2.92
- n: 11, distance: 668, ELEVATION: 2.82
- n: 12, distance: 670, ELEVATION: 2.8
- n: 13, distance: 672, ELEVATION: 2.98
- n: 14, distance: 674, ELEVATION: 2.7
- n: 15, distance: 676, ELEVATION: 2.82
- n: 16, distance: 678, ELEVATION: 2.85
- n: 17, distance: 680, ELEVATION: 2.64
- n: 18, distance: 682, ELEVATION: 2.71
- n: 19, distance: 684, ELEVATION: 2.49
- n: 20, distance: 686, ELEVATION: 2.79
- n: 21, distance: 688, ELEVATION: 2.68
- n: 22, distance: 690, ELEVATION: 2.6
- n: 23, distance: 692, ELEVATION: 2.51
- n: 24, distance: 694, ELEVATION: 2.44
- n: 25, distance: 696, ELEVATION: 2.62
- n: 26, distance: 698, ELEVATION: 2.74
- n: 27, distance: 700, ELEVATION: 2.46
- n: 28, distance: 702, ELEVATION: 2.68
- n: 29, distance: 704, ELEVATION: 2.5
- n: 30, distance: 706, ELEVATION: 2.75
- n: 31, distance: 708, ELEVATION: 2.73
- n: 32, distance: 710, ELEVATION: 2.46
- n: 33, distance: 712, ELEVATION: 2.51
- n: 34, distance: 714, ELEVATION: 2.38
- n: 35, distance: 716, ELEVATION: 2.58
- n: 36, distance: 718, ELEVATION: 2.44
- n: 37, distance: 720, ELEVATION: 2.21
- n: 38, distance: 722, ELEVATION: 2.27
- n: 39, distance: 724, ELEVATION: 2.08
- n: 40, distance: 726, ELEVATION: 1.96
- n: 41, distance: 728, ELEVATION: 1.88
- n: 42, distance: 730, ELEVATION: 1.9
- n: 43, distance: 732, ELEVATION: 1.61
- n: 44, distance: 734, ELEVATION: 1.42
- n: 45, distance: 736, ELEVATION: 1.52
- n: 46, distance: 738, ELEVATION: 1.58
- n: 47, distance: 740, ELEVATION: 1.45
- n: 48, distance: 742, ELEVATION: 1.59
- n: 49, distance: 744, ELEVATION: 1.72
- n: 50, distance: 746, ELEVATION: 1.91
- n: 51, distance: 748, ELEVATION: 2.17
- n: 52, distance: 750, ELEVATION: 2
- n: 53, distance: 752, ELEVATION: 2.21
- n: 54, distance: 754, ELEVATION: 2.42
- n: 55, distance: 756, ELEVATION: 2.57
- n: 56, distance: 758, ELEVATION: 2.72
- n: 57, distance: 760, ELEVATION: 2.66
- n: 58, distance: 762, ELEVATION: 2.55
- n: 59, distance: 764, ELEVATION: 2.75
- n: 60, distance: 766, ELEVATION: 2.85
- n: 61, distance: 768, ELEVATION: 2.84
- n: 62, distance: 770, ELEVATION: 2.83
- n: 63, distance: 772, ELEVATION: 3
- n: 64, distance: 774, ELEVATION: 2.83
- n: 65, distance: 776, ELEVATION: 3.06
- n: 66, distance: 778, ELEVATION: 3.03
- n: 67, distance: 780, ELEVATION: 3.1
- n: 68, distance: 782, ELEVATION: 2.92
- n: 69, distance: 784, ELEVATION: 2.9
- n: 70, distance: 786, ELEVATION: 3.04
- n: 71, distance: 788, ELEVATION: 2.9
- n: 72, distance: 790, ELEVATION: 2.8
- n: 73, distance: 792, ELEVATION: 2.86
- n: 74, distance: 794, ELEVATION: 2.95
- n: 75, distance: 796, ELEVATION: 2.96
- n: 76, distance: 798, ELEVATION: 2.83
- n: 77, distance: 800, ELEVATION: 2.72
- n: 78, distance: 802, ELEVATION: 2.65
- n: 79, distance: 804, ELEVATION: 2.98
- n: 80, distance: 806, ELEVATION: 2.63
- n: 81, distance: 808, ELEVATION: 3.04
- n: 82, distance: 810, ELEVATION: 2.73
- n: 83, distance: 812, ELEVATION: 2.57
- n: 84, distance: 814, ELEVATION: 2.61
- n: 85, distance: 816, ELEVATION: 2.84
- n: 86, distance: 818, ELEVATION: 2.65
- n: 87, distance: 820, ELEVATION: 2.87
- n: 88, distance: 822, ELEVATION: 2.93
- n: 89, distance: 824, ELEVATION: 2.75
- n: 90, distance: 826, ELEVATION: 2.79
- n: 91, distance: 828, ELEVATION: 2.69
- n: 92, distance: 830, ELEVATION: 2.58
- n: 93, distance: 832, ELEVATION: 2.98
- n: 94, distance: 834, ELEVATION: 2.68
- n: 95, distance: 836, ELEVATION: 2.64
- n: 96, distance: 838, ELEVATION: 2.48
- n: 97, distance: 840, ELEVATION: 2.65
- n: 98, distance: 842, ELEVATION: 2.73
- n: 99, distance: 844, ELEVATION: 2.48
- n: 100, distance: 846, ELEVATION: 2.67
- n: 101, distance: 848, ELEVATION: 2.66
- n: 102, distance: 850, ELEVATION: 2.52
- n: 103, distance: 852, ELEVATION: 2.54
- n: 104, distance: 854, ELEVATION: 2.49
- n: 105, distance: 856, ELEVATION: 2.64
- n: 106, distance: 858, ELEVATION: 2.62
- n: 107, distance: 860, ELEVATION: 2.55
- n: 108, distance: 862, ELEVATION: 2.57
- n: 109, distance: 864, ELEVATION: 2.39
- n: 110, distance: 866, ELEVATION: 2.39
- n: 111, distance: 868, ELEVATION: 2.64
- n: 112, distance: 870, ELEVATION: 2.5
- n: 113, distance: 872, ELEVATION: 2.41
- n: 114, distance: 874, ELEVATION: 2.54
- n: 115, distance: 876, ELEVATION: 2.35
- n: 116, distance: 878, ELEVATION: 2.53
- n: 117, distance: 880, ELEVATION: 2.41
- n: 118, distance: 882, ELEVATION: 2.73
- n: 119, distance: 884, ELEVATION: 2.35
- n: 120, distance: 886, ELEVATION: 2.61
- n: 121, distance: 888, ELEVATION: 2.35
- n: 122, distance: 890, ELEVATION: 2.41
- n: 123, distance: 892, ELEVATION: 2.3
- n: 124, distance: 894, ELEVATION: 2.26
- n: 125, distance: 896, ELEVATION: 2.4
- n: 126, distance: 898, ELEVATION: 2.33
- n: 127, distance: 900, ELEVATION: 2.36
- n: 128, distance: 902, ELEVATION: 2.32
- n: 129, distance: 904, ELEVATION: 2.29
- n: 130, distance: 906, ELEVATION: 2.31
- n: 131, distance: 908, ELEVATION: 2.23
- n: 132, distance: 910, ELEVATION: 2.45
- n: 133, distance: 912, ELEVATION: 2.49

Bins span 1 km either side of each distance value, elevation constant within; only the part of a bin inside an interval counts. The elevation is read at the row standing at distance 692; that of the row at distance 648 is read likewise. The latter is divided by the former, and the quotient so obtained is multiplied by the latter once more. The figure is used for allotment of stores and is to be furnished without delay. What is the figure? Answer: 4.1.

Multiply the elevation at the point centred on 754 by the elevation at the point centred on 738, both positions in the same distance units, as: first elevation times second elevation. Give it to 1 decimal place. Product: 3.8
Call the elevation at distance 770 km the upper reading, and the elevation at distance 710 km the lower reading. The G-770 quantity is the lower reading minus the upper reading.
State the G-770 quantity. -0.4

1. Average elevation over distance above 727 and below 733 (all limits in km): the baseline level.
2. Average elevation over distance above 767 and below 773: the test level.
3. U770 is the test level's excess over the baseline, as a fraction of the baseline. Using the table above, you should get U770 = 0.6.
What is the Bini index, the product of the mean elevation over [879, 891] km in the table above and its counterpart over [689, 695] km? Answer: 6.2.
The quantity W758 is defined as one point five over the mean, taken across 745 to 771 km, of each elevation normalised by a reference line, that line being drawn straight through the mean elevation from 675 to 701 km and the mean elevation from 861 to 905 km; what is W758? 1.54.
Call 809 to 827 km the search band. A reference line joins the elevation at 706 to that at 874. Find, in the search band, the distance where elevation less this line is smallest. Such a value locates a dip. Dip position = 812 km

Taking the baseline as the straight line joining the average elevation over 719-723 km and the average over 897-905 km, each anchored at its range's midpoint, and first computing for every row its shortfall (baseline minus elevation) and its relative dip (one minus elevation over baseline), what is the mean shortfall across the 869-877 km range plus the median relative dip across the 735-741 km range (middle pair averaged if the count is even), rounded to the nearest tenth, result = 0.2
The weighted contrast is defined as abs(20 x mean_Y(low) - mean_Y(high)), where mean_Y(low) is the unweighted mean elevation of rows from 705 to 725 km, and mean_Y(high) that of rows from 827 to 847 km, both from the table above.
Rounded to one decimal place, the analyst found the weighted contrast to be 46.2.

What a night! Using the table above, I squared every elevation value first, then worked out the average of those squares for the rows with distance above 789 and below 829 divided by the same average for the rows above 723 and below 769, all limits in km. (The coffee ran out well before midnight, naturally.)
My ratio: 1.7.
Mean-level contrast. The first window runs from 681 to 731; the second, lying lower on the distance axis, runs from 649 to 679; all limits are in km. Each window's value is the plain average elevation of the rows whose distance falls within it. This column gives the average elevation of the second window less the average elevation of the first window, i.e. 0.38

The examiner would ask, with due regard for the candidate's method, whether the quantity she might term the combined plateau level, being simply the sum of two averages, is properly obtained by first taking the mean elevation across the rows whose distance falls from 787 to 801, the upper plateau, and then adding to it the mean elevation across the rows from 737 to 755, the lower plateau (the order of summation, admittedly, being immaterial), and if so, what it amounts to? 4.75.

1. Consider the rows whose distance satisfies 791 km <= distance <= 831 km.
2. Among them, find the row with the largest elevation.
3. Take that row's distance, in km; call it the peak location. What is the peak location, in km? 808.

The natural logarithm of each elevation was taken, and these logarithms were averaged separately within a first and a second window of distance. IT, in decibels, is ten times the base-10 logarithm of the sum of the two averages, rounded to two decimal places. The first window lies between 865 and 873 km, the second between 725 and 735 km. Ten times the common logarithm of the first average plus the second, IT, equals 1.66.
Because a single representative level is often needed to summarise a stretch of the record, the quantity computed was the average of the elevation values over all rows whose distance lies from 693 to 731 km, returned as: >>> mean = 2.4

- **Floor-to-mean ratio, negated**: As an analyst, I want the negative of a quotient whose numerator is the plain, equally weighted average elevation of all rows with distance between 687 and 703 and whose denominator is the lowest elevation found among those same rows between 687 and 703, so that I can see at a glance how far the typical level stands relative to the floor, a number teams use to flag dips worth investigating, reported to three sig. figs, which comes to -1.06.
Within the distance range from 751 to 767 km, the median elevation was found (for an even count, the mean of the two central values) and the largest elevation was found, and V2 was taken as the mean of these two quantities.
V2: 2.73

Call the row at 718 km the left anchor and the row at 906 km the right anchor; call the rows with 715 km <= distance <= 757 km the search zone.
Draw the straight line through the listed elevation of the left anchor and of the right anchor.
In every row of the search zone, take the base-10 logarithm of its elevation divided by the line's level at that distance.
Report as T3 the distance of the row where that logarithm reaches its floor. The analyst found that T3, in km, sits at 734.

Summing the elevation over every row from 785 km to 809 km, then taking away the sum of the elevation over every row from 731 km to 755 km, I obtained 13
